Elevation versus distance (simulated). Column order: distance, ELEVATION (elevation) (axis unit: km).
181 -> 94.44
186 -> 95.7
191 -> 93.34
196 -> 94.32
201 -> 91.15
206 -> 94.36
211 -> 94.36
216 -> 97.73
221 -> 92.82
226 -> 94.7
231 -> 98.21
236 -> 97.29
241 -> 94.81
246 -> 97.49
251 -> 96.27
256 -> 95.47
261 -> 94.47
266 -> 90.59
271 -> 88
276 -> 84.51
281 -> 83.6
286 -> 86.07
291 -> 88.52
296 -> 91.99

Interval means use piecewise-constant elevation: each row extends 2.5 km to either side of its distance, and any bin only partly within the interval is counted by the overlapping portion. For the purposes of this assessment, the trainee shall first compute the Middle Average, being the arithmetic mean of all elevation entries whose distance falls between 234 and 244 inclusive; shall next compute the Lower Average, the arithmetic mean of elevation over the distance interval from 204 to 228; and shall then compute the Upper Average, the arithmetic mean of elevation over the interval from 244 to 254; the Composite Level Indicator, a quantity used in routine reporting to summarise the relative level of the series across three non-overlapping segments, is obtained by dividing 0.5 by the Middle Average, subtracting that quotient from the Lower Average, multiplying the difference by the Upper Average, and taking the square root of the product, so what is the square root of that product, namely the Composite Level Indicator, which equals 95.8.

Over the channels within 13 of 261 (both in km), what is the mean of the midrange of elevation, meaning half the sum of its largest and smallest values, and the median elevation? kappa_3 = 93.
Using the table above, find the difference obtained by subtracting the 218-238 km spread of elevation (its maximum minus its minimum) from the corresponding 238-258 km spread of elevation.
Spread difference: -2.7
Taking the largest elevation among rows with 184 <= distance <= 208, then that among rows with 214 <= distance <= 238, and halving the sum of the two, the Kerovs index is 97.0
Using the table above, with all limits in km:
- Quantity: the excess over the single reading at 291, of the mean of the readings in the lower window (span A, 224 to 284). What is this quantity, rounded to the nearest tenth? 4.4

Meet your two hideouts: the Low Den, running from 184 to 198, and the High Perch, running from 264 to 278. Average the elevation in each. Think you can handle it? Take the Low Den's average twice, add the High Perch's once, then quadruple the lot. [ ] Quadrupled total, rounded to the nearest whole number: 1106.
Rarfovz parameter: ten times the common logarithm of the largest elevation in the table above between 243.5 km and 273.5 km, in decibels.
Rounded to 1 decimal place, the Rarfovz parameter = 19.9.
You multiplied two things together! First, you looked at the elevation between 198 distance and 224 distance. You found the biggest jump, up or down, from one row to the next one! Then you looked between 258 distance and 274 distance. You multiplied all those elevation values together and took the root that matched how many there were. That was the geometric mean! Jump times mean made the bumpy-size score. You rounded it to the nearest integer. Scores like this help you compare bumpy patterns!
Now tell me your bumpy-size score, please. 447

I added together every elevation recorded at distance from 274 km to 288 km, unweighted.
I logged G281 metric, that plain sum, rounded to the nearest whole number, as 254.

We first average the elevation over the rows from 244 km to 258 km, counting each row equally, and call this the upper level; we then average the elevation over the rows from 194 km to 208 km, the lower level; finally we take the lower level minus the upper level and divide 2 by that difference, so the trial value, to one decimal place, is -0.6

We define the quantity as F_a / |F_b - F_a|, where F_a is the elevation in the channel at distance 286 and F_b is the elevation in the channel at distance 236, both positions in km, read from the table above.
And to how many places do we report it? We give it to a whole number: 8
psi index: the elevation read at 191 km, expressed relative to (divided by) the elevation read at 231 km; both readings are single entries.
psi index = 0.95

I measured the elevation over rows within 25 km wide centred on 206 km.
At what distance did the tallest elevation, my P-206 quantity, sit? 216 km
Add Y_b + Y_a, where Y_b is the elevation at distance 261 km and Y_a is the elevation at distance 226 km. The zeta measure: 189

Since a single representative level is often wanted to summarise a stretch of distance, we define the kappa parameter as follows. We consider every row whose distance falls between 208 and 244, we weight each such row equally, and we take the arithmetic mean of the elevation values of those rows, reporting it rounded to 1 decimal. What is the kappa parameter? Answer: 95.7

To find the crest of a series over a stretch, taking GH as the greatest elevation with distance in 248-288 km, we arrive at 96.27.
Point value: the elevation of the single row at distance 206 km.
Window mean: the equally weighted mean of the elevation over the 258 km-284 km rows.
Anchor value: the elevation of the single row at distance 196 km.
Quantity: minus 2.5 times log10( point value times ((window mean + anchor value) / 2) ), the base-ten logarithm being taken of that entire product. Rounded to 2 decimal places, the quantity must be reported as -9.84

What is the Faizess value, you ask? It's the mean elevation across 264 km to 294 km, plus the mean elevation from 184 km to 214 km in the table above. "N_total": 181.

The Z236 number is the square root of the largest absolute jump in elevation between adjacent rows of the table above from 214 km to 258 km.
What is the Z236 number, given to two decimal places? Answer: 2.22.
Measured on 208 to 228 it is 2.22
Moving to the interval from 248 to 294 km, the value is 1.97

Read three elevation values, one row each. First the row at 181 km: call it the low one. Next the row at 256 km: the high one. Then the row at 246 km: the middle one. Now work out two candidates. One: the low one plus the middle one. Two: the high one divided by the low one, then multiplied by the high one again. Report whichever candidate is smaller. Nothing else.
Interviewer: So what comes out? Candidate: 97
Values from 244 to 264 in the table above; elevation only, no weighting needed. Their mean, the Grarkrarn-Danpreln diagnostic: 96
